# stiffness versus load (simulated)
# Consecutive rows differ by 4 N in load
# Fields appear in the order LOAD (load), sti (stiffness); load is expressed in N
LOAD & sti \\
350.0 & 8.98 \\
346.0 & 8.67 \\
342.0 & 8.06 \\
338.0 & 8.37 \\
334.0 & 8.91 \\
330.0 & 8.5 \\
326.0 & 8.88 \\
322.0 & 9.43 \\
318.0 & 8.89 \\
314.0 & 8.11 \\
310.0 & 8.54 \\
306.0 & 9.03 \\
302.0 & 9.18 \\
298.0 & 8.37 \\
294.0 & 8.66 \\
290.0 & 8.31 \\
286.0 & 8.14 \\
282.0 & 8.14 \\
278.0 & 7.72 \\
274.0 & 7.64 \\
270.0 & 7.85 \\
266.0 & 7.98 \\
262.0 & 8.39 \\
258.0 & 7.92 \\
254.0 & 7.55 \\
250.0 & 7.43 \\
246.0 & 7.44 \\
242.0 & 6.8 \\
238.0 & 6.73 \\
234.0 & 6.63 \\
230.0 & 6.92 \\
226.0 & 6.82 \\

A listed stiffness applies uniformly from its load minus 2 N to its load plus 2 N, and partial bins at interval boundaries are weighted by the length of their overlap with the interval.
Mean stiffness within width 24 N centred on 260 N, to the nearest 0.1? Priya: 7.9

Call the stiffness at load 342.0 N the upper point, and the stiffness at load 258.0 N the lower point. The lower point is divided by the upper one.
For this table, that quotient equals 0.98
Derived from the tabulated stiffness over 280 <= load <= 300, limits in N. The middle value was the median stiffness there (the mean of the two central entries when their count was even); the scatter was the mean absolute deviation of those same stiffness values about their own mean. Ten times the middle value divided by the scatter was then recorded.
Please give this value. 544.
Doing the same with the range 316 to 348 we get 280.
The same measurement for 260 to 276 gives 360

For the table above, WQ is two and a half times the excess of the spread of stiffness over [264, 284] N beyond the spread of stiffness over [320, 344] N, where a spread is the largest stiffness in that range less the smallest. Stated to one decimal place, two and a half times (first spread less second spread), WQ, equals -2.2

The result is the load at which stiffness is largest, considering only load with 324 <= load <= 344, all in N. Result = 334.0 N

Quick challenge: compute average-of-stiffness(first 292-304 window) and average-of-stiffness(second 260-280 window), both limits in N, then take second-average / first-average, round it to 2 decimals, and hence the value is 0.91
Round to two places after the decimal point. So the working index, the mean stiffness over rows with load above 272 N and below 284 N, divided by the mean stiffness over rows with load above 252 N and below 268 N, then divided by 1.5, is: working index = 0.66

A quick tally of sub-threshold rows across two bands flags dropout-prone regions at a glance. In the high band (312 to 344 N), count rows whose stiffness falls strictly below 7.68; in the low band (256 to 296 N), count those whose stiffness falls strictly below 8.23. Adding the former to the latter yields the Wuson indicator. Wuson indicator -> 7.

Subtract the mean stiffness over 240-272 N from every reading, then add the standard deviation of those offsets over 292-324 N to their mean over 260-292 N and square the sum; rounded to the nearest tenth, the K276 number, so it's 0.6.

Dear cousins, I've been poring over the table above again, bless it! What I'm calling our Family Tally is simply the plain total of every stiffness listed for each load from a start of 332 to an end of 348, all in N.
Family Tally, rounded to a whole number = 34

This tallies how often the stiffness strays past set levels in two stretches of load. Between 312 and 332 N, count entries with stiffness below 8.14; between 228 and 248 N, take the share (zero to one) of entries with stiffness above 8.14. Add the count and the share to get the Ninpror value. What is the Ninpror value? 1.00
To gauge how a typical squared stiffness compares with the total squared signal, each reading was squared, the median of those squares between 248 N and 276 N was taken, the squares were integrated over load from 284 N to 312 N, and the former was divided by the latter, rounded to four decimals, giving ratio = 0.0297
